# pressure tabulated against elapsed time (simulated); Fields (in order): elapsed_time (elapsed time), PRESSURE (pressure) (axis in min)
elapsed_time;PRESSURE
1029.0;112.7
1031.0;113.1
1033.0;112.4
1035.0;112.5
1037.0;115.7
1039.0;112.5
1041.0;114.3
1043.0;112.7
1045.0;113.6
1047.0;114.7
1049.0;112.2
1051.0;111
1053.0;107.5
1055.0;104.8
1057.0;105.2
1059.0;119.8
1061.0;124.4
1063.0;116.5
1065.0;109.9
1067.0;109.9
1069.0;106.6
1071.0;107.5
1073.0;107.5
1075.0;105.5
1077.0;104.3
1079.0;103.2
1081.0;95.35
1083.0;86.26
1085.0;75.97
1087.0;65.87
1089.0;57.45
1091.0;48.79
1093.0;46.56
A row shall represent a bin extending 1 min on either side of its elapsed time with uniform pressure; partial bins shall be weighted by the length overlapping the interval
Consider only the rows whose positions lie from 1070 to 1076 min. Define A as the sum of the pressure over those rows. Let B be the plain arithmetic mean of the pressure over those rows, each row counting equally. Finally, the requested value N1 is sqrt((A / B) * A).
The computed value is 31.0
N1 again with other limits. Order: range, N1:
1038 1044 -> 31.9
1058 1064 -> 32.9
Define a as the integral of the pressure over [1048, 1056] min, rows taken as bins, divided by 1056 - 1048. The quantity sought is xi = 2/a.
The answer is 0.0184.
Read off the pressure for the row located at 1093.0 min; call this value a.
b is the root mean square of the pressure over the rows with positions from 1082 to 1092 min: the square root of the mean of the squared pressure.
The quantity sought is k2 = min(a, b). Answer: 47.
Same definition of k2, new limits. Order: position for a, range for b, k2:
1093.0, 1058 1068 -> 47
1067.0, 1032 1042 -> 110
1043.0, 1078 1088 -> 86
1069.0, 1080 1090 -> 77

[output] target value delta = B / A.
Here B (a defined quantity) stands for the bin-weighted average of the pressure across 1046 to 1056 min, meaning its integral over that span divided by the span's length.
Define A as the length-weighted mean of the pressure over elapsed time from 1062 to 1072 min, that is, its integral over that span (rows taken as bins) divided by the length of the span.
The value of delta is 1.00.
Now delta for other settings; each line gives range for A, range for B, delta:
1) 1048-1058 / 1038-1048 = 1.05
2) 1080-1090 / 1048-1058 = 1.42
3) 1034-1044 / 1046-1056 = 0.97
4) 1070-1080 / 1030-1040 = 1.07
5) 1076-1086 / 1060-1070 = 1.22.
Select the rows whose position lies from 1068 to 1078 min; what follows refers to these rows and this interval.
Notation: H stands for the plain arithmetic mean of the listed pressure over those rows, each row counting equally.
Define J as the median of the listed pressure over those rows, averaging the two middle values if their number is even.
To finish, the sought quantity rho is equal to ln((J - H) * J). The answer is 3.5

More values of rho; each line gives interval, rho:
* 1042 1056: 5.0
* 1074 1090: 5.9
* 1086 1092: 1.5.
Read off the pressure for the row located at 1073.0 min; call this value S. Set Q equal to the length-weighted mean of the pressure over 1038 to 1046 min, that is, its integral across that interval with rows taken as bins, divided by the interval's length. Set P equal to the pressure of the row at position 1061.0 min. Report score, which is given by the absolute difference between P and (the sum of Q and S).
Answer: 96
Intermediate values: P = 124.4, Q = 113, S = 107.5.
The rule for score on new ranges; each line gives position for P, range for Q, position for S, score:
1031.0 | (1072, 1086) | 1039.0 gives 96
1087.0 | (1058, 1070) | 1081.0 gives 144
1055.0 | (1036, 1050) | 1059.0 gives 129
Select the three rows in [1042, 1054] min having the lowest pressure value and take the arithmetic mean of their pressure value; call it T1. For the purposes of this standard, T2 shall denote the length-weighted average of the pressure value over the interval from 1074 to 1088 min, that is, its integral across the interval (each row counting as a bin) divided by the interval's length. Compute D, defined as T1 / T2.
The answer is 1.21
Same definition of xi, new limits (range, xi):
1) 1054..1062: 0.0176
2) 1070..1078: 0.0188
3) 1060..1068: 0.0174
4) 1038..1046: 0.0177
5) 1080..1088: 0.0247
